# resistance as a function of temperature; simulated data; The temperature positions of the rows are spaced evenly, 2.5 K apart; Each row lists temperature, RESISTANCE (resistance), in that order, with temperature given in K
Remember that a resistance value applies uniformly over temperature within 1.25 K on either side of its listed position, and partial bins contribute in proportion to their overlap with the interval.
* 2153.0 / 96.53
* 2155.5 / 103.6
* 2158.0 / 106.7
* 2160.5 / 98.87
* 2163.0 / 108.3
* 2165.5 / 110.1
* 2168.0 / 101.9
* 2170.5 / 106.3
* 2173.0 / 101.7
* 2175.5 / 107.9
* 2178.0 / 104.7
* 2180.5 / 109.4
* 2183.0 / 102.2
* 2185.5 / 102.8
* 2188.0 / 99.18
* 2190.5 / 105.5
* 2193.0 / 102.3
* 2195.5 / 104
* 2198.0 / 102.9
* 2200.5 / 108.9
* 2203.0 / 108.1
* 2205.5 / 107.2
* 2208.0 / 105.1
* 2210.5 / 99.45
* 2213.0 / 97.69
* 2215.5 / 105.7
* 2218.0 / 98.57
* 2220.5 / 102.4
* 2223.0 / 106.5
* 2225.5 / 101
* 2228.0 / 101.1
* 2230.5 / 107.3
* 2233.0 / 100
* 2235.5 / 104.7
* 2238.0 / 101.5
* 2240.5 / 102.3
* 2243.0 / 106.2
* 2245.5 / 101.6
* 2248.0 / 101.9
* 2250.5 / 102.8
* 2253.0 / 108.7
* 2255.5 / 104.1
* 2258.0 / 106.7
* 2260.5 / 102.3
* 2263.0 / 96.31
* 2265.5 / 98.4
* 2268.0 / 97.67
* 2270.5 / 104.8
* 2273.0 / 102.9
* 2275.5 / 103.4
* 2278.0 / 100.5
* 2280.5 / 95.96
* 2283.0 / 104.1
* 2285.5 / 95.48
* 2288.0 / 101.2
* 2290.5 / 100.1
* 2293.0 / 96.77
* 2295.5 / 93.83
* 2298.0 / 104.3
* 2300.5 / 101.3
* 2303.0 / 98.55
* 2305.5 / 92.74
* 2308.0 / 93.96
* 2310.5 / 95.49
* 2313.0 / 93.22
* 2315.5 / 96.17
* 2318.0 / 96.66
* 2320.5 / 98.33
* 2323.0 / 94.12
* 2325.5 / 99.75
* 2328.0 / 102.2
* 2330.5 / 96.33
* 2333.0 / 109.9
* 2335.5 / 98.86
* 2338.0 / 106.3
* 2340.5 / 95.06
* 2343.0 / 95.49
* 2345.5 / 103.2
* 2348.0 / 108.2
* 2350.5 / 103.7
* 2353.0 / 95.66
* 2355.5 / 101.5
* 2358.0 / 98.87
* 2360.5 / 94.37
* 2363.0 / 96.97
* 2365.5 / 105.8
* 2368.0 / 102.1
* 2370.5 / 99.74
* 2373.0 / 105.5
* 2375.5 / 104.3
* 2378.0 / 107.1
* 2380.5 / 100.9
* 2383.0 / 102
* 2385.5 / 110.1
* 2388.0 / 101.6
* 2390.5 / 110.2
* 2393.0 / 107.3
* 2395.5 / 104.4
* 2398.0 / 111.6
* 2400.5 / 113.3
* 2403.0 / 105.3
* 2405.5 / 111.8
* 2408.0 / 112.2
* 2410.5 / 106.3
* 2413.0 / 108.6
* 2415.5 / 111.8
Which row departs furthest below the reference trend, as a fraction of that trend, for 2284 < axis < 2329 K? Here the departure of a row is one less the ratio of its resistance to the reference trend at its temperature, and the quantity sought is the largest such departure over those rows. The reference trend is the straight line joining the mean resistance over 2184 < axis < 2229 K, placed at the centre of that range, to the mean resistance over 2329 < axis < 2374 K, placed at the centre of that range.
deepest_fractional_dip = 0.09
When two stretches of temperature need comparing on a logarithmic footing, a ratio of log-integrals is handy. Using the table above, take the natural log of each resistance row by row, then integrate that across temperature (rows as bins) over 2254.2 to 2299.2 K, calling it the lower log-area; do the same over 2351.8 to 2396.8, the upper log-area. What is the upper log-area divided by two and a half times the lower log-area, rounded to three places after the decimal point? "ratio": 0.402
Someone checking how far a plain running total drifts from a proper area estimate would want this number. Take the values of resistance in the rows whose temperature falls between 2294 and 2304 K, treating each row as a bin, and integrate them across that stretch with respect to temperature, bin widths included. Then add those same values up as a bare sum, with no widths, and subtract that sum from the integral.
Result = 597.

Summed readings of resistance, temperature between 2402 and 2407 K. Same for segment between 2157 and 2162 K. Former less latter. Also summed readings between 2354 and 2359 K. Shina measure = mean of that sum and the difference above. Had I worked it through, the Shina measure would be 106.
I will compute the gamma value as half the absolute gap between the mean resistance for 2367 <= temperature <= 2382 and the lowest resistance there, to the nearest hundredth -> 1.77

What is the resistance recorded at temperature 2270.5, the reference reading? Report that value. 104.8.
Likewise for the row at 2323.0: 94.12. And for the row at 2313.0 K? 93.22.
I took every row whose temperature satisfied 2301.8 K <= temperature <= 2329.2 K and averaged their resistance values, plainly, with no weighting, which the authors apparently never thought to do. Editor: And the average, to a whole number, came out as 96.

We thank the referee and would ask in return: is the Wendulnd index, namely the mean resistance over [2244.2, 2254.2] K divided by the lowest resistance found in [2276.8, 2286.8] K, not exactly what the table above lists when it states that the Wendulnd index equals 1.09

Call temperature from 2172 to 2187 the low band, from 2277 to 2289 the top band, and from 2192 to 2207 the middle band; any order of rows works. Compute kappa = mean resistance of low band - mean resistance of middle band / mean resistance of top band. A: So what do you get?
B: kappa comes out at 103.7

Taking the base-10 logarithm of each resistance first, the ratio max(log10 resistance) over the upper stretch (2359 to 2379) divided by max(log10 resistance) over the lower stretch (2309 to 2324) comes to 1.02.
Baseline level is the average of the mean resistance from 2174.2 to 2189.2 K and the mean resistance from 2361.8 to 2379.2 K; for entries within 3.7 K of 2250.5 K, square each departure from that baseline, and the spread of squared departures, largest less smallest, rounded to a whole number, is 24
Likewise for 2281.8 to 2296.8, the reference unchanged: 98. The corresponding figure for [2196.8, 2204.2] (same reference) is 26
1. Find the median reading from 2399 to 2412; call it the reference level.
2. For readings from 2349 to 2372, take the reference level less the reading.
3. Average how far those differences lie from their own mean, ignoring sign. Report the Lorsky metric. 3.04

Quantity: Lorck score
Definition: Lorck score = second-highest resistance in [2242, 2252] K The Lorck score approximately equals 102.8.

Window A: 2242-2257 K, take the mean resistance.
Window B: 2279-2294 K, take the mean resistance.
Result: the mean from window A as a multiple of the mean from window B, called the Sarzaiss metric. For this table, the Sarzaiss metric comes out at 1.053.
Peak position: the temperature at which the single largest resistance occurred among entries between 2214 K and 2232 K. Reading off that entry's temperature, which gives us 2230.5 K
